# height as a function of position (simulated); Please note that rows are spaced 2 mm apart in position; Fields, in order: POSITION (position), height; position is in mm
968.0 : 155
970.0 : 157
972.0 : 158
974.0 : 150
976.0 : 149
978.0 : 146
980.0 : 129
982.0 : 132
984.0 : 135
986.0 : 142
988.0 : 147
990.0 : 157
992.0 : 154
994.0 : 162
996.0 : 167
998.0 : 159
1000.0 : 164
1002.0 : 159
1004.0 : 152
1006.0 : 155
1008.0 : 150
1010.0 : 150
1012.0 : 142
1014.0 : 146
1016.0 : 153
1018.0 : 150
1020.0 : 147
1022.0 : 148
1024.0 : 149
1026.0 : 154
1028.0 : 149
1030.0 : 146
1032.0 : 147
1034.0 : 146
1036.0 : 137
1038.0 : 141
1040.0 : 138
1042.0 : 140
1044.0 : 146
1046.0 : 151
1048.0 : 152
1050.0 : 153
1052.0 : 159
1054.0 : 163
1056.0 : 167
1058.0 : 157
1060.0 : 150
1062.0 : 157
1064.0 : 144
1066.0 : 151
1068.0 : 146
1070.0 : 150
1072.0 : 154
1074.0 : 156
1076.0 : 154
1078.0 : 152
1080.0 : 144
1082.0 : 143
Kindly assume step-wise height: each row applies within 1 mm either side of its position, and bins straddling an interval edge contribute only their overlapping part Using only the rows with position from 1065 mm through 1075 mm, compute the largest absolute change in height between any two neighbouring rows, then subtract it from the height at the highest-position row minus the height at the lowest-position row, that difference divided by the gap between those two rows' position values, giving -4.4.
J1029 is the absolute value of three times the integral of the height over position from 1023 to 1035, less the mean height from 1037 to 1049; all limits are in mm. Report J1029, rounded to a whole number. 5201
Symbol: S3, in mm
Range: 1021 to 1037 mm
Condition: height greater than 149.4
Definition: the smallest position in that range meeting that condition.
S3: 1026.0 mm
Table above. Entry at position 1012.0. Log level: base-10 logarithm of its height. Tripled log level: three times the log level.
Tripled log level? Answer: 6.46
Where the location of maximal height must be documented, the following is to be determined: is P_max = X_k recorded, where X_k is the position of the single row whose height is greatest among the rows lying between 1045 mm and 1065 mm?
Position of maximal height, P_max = 1056.0 mm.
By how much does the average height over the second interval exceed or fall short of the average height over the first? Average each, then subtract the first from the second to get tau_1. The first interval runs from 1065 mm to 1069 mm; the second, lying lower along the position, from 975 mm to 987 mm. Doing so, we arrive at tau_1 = -10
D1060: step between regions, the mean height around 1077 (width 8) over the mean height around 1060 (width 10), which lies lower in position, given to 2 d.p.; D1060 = 0.98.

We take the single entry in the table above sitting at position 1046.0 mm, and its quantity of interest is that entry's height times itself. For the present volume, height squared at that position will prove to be 22801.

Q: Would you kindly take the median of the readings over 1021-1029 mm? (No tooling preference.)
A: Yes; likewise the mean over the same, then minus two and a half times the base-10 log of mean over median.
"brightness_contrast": -0.007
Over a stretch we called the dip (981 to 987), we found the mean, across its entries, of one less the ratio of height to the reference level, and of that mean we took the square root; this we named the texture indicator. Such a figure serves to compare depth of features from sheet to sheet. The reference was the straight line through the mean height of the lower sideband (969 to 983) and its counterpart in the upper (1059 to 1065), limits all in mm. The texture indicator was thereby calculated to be 0.26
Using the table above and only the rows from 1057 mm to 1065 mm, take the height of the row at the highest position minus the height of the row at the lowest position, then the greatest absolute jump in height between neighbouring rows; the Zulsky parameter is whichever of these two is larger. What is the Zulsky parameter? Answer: 13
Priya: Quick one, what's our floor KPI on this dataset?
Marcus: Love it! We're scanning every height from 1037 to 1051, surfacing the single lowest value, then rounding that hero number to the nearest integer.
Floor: 138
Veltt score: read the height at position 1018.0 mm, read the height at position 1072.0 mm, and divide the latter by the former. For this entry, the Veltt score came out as 1.03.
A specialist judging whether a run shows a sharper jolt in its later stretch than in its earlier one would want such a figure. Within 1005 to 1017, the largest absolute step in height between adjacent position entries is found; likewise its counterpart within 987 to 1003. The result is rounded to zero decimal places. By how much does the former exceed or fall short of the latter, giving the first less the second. -2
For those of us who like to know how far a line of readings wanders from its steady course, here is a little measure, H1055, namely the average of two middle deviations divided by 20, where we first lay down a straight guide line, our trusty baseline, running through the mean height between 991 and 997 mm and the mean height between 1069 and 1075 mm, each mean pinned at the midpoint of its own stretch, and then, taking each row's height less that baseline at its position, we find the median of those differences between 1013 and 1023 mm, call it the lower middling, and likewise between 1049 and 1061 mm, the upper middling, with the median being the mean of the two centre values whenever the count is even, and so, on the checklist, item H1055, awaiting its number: -0.18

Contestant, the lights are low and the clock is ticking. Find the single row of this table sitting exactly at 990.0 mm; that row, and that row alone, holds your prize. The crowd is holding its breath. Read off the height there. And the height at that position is 157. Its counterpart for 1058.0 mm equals 157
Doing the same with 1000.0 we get 164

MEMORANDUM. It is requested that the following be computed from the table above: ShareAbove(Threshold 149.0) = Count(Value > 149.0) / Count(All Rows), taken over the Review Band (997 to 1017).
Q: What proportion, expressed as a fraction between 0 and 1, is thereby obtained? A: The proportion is 0.80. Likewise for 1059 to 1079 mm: 0.80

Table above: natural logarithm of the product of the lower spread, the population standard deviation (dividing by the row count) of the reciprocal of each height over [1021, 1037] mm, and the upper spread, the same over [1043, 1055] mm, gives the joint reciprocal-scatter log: -16.8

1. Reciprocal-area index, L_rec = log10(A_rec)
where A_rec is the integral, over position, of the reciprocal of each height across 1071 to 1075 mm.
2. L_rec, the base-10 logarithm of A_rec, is -1.59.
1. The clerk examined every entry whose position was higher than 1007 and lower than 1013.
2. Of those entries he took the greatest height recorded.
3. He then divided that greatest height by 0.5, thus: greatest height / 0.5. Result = 300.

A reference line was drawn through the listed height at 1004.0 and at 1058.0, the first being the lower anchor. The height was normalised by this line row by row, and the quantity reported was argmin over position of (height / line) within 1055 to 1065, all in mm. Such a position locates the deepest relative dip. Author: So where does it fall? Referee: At 1064.0 mm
